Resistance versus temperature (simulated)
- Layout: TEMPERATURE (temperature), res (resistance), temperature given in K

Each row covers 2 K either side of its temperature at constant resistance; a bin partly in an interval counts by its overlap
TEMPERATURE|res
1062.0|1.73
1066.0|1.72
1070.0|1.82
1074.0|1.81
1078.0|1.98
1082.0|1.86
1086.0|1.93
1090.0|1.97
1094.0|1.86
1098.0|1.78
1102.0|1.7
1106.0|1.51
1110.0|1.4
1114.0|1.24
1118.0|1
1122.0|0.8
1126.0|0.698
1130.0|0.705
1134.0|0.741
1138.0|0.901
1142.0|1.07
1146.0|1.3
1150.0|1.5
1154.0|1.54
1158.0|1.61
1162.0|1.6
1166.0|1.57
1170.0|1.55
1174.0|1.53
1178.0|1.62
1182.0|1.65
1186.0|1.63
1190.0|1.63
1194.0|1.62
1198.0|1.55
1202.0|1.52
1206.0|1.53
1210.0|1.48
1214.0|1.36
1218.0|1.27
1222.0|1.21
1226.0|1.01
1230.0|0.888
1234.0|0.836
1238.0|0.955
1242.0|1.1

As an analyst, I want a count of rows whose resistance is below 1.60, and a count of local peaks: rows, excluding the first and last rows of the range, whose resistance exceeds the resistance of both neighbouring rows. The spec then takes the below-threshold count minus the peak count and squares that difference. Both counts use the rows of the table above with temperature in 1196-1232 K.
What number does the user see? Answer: 64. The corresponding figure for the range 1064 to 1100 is 9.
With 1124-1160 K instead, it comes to 64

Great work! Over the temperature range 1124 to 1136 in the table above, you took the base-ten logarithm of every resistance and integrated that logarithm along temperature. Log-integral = -1.8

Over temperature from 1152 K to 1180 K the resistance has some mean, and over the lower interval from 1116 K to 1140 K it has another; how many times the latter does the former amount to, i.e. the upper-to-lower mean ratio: 1.9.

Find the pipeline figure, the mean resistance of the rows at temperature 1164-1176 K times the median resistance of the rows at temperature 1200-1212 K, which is 2.4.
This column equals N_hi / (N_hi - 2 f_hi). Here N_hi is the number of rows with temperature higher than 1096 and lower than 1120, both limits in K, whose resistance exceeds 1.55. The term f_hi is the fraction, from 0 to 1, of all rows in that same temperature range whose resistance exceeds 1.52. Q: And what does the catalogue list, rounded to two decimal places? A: 1.50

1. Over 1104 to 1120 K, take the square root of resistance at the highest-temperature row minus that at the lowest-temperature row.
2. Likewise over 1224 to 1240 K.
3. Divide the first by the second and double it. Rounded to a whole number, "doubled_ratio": 16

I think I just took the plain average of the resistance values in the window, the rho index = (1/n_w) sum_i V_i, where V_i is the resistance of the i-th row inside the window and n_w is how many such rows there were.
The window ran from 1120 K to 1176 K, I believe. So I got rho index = 1.2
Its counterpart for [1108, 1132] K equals 1.0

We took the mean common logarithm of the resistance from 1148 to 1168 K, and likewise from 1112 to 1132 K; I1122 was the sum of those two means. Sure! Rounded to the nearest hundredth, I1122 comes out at 0.13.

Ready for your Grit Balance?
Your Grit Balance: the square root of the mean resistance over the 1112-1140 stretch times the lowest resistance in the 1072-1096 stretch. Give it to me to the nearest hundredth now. 1.25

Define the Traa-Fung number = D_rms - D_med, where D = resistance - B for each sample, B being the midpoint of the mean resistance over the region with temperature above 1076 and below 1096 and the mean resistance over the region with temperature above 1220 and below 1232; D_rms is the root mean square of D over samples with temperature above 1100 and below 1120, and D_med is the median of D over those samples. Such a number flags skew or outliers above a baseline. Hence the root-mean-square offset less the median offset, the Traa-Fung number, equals 0.34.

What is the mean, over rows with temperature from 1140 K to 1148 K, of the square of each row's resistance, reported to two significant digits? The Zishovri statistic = 1.4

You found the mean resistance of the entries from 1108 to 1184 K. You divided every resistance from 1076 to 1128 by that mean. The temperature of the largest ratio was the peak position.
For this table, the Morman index 1078.0 K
